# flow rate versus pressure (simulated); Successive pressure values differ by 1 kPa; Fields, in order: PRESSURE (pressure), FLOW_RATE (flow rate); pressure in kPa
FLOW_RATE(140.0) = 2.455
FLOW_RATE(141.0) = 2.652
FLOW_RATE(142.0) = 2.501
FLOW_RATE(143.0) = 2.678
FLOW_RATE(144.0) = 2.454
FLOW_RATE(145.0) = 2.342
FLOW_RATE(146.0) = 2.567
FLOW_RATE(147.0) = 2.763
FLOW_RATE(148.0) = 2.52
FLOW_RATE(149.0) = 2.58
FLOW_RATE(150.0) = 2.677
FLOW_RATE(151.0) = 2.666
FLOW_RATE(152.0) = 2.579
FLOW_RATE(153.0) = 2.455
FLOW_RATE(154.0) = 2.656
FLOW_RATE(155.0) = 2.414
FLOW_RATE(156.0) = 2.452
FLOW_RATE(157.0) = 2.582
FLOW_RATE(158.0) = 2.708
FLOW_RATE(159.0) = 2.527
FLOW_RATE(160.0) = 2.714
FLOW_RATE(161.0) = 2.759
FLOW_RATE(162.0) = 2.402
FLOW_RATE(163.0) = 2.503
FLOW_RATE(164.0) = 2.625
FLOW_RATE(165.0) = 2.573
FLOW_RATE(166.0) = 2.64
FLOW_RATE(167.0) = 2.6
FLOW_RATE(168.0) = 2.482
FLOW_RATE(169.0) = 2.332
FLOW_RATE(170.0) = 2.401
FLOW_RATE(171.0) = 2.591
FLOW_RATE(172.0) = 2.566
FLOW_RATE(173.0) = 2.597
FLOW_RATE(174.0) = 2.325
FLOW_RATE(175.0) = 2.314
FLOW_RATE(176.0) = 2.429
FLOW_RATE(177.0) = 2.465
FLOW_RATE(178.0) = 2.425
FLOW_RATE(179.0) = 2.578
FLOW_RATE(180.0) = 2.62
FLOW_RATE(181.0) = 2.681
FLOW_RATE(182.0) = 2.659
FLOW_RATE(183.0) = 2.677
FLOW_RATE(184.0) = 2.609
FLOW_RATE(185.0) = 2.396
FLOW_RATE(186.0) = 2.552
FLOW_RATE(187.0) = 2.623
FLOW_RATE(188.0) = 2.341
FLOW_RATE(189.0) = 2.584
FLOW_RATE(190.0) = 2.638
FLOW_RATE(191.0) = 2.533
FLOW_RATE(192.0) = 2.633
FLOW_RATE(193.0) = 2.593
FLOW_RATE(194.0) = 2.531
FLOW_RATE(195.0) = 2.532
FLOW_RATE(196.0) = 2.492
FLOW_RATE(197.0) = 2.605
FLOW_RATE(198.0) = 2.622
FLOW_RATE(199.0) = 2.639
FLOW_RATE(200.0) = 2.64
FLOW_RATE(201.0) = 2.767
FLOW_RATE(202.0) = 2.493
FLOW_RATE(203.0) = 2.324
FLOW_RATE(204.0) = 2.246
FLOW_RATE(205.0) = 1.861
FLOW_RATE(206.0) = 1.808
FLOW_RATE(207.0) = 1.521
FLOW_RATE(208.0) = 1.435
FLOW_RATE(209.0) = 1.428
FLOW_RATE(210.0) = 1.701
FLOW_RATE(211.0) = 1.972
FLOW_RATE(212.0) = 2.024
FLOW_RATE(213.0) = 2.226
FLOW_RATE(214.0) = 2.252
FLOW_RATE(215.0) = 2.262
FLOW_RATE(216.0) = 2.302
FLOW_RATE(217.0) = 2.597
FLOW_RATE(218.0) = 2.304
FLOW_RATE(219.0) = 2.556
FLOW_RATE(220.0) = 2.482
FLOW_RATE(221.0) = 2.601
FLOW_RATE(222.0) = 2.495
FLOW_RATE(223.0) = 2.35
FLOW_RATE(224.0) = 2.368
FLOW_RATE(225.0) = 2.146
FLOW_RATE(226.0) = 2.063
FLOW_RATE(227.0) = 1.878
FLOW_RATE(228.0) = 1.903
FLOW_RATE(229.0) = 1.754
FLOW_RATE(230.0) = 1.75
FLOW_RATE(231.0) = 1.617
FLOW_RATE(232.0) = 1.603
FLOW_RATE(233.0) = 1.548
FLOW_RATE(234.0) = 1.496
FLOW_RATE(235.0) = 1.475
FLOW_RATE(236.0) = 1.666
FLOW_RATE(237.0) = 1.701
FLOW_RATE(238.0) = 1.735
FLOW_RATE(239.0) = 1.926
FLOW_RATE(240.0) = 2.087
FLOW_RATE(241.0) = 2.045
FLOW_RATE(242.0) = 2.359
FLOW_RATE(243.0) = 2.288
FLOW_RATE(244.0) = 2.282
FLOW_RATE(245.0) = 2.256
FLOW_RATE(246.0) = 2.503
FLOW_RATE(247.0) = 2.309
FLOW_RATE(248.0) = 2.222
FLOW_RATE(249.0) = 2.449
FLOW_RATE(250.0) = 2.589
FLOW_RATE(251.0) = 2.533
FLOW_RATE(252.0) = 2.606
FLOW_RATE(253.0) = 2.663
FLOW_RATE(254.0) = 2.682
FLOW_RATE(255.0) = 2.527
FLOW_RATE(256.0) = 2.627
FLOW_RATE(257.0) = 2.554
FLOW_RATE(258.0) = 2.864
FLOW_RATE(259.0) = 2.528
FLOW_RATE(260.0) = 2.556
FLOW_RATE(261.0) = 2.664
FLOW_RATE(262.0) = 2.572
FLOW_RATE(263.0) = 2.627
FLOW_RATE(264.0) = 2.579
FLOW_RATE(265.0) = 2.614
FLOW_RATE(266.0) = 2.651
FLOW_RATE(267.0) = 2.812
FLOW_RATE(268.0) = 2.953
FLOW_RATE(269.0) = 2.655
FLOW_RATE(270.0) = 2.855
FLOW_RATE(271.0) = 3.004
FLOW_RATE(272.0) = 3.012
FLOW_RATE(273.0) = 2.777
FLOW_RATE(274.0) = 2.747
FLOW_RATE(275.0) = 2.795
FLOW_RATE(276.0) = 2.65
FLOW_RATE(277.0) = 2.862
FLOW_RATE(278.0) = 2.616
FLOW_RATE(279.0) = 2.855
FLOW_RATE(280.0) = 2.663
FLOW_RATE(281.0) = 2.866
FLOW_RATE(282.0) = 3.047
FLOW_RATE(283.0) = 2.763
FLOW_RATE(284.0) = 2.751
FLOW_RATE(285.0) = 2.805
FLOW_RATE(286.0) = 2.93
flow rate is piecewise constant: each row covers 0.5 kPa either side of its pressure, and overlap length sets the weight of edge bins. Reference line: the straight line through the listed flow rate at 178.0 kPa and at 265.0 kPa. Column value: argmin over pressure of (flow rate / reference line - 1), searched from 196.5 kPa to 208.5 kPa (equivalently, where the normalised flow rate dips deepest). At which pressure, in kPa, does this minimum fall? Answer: 208.0 kPa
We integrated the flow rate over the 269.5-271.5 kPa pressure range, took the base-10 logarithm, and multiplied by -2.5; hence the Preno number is -1.92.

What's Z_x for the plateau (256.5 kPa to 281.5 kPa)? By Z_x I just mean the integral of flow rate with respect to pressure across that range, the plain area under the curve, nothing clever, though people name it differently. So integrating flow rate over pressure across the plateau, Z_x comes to 68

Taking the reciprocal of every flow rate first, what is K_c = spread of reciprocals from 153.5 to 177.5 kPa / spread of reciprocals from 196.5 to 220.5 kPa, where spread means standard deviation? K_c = 0.20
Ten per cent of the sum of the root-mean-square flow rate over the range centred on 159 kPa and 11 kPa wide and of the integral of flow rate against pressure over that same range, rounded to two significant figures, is 3.1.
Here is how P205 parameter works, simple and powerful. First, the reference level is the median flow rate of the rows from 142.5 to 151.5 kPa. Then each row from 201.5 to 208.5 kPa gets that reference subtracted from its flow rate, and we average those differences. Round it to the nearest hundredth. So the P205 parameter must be -0.62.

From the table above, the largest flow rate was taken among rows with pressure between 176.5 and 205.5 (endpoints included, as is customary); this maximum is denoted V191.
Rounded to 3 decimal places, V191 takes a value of 2.767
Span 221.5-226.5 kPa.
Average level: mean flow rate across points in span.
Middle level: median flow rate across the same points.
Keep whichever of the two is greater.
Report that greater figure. 2.35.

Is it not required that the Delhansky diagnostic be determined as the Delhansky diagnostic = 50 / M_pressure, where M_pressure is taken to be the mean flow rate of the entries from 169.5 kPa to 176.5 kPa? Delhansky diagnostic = 20.3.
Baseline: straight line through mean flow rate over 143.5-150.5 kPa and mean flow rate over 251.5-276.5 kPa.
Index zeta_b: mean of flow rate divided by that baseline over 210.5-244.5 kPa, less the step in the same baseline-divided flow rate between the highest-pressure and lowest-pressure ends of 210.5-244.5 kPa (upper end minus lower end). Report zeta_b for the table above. 0.67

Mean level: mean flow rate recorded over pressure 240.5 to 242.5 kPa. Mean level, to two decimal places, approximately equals 2.20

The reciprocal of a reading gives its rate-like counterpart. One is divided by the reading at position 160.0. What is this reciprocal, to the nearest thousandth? 0.368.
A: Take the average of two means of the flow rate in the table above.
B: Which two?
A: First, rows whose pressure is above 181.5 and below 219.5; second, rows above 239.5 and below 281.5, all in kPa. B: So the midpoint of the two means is 2.47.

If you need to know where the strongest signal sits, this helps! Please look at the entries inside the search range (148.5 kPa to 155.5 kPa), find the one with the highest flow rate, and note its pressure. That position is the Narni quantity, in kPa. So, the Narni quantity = 150.0 kPa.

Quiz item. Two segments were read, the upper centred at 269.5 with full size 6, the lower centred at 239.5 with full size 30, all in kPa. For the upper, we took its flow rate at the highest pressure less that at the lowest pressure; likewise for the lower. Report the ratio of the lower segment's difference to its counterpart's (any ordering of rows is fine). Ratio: 2.7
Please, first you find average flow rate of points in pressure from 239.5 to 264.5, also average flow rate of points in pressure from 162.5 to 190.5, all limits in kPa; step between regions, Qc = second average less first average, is 0.1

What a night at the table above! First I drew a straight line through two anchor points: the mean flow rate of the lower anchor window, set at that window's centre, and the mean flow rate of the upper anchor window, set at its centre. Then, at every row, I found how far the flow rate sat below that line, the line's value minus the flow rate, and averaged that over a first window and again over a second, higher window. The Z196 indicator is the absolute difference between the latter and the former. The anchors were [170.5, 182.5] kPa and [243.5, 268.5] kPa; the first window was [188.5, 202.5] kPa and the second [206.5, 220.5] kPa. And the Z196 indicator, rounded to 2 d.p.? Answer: 0.53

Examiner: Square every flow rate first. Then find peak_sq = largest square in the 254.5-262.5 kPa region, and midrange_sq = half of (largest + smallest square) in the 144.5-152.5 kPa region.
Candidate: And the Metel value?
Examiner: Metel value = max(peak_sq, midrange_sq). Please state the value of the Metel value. 8.2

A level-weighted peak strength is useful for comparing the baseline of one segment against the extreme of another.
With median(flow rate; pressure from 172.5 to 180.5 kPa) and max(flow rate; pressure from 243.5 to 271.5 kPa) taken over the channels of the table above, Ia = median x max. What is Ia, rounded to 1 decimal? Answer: 7.4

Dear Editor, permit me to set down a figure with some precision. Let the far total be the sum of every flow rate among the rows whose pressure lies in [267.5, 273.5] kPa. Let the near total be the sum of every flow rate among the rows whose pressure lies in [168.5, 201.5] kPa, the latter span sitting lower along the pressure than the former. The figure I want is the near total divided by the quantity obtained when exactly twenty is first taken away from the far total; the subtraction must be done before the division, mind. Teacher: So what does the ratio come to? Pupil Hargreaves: -31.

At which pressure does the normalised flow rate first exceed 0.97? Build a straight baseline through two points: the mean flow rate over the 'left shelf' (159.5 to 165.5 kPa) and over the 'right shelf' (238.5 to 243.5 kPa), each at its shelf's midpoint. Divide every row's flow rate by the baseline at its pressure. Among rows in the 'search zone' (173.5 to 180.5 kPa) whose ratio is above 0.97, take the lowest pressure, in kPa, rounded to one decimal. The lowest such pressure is 177.0 kPa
